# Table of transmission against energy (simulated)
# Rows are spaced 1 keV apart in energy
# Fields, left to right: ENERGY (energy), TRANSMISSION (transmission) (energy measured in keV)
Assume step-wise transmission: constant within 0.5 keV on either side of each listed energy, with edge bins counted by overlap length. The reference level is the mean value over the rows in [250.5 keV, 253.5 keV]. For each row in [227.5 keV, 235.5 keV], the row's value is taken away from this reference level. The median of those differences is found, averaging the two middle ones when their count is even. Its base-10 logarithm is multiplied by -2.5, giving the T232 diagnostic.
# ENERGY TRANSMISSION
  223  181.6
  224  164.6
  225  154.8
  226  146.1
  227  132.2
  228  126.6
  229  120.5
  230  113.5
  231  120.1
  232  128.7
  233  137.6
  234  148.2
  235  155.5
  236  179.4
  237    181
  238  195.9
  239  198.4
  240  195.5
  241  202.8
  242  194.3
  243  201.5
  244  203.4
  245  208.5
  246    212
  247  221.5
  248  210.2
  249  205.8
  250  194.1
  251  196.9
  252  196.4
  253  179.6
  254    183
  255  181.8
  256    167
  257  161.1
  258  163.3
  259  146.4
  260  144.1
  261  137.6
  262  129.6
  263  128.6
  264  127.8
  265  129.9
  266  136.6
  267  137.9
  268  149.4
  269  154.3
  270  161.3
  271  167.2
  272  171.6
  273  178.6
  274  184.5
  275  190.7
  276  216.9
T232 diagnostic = -4.5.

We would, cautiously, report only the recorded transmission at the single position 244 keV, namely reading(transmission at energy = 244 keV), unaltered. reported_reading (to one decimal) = 203.4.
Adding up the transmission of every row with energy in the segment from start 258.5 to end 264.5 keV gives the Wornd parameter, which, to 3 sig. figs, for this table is 814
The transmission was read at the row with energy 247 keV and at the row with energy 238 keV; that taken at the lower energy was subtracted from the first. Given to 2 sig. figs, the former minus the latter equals 26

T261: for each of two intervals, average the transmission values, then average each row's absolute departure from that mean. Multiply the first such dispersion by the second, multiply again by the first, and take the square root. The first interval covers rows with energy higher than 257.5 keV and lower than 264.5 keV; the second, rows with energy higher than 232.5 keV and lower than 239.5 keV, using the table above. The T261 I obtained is 45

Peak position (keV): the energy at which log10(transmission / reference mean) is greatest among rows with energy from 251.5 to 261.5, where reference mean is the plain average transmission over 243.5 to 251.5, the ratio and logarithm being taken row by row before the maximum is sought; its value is 252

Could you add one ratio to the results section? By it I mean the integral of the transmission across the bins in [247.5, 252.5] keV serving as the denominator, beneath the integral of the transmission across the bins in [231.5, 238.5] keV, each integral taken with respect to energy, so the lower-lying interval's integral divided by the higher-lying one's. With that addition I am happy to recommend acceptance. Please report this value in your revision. 1.12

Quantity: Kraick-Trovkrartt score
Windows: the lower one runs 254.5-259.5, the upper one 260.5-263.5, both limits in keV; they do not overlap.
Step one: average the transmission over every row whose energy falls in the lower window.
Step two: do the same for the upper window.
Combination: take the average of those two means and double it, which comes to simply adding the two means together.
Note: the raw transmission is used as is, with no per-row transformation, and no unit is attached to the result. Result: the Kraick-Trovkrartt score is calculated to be 296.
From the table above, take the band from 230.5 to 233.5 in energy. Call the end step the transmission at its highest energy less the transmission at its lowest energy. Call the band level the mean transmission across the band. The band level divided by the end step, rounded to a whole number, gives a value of 7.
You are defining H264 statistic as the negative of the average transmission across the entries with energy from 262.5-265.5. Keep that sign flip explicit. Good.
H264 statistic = -129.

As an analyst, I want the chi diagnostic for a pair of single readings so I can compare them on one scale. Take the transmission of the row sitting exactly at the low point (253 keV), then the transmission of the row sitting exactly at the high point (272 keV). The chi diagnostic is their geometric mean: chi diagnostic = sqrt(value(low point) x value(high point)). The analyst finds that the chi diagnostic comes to 176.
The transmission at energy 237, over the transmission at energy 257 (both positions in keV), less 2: -0.88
